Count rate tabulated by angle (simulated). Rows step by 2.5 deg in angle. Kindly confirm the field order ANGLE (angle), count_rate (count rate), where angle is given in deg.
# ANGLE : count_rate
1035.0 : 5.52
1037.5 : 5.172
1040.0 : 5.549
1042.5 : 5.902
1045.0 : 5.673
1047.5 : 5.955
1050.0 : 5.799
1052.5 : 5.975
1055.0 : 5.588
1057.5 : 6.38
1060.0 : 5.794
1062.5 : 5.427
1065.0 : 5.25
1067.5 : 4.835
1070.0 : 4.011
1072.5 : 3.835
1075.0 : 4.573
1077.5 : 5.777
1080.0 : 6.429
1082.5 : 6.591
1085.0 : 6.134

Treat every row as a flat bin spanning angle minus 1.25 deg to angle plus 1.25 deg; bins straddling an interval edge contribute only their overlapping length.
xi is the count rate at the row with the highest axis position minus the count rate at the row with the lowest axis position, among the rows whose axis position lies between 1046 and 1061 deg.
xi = -0.2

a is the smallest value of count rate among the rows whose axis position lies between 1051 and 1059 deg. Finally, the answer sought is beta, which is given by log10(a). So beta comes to 0.75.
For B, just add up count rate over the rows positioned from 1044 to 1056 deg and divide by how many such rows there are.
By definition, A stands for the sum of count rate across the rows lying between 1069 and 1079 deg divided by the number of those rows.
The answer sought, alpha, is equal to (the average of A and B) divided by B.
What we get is 0.89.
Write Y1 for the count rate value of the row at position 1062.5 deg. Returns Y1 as 5.427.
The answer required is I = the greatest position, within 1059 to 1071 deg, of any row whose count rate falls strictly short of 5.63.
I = 1070.0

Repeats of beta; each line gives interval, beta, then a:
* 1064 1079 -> 0.58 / 3.835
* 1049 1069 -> 0.68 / 4.835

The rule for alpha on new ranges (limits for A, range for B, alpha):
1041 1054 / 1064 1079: 1.12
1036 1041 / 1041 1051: 0.96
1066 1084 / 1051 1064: 0.94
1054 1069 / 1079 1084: 0.93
